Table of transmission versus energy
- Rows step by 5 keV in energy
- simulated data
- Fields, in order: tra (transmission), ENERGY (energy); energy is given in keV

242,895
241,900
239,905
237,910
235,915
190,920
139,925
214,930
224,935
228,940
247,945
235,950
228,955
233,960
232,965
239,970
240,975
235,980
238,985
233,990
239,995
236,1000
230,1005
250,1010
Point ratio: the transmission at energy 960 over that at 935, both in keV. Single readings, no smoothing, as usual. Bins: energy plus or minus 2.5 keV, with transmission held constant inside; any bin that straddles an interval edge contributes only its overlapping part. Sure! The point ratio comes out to 1.04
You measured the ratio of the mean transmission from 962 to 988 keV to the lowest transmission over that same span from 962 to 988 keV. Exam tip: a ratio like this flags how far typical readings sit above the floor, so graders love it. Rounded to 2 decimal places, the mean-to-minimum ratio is 1.02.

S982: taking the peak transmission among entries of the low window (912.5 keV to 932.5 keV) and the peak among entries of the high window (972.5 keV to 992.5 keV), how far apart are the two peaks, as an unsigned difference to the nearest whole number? 5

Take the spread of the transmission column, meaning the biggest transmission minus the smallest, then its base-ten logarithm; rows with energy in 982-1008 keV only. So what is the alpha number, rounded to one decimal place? 1.0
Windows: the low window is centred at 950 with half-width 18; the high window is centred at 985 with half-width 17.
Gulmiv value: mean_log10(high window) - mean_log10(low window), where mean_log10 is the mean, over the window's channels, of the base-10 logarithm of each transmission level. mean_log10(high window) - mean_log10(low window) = 0.009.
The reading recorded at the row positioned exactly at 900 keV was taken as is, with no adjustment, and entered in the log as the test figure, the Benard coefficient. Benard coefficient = 241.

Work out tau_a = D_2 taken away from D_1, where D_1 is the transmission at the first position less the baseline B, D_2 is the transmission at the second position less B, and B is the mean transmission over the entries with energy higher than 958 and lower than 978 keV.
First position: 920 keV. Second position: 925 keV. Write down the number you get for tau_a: 51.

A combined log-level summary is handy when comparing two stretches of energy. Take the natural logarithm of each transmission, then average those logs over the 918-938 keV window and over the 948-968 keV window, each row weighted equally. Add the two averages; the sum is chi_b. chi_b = 10.69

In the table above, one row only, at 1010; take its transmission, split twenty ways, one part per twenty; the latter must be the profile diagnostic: 12.5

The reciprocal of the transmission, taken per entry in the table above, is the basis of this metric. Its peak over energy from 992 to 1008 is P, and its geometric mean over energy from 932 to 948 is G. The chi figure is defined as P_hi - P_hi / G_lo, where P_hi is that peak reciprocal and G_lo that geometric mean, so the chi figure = -1.01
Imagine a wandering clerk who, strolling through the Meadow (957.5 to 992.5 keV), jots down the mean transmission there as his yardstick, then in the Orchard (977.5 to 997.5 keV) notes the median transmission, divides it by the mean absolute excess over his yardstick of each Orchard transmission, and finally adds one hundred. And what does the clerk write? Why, 205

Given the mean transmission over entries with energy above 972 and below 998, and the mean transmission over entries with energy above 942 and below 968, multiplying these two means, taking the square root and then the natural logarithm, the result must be 5.464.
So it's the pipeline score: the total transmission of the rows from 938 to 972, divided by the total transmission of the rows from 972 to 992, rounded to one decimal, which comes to 1.7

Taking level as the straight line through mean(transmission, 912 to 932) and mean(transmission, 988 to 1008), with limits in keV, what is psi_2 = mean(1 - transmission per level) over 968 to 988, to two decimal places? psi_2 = -0.06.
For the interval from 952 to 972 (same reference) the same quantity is -0.08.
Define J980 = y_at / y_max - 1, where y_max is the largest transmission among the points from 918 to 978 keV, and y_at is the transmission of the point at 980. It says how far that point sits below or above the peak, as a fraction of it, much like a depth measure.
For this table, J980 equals -0.049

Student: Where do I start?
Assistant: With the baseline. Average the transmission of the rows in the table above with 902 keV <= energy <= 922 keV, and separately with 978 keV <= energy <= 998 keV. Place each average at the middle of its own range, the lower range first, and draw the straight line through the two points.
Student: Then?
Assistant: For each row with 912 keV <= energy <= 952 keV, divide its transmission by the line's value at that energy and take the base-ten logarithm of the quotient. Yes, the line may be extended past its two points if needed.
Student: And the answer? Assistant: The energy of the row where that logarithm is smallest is 925 keV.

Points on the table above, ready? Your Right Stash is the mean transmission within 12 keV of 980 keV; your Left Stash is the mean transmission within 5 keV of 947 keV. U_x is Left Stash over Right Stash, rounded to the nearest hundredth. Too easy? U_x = 1.02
